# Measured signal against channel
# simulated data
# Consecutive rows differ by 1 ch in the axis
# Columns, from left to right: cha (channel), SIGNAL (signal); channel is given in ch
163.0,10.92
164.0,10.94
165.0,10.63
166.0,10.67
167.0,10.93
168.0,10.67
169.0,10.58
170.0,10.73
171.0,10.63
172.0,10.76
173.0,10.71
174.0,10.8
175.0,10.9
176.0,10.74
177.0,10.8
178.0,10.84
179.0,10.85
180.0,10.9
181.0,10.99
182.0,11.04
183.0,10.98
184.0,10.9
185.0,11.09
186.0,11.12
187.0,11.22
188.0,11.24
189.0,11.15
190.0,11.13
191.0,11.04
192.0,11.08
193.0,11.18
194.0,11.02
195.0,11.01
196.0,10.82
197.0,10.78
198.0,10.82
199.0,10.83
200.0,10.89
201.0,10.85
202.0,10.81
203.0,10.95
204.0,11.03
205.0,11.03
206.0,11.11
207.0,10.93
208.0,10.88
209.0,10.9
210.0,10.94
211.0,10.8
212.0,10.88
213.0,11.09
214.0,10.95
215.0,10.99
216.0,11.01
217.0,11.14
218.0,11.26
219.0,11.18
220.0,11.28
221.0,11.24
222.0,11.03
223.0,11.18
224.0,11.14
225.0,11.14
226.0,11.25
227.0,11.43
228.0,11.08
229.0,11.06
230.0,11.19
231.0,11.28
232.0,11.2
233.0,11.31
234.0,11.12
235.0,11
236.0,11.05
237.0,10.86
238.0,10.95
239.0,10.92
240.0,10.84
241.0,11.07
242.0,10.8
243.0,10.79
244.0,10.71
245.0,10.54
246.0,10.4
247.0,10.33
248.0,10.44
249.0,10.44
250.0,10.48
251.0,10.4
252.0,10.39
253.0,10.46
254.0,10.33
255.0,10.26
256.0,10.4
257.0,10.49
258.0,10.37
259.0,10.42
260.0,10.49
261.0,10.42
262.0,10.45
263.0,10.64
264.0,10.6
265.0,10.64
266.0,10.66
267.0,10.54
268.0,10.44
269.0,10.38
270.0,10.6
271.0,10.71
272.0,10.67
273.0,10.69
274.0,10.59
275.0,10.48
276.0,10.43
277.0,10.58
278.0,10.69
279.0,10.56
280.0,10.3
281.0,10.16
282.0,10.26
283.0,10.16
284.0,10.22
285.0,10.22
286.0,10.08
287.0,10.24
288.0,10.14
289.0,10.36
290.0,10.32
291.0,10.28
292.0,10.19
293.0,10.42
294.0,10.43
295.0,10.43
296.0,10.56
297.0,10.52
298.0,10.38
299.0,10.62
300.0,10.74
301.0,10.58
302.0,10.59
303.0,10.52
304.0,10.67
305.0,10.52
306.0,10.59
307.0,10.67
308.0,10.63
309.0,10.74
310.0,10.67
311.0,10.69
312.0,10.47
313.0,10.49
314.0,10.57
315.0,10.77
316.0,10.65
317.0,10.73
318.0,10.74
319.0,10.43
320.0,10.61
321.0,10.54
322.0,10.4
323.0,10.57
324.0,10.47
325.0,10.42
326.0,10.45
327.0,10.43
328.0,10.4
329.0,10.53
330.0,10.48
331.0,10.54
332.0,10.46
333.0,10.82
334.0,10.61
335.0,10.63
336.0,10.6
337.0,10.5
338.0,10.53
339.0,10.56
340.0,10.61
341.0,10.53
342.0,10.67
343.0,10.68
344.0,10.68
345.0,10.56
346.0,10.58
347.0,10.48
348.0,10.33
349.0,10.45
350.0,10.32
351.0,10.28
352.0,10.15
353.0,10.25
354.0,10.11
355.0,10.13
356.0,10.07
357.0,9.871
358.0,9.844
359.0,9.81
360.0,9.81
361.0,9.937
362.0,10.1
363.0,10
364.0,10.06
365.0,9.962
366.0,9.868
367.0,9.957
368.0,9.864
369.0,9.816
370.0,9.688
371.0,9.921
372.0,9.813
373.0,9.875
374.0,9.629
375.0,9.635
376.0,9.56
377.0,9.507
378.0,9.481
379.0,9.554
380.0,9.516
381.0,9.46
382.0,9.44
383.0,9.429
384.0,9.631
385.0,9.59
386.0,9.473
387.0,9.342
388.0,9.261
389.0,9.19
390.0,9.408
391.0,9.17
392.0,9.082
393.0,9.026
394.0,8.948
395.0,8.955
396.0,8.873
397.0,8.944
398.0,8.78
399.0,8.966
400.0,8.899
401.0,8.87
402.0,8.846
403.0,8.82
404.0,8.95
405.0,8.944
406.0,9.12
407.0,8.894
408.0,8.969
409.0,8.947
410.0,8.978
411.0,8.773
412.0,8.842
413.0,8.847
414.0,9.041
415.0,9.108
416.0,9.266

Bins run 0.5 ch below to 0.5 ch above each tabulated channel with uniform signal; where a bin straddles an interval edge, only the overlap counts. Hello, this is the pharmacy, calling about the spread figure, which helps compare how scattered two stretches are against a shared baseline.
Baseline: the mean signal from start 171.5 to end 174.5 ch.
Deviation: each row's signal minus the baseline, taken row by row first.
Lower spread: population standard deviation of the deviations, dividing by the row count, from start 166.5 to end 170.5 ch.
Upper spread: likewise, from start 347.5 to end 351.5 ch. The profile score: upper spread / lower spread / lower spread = 4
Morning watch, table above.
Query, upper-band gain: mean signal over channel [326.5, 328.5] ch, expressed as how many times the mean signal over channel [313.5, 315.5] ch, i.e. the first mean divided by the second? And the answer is 0.98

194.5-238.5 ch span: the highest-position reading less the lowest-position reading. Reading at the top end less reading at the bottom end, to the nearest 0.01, -0.06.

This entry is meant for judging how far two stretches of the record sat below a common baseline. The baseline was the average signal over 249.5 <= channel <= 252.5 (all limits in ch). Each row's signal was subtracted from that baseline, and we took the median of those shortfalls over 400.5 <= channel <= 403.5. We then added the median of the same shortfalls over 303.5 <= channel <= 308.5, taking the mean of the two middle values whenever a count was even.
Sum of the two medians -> 1.4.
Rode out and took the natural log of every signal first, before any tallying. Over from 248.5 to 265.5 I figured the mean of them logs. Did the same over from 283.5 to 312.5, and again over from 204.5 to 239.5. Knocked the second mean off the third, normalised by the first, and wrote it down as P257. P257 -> 0.024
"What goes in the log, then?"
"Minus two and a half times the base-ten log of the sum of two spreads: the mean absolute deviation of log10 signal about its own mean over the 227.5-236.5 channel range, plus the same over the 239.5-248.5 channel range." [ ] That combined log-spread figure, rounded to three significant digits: 4.81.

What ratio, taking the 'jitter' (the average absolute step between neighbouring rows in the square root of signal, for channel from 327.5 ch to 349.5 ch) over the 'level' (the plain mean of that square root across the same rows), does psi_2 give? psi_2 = 0.0043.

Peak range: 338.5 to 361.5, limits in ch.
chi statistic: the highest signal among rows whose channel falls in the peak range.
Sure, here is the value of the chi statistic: 10.68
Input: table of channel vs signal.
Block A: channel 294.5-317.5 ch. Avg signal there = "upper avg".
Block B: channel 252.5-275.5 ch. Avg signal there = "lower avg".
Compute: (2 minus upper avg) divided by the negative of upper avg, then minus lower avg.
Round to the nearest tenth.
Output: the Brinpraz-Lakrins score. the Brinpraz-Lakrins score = -9.7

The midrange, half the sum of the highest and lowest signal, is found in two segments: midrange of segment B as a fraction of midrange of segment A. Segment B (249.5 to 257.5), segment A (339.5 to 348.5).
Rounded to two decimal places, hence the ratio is 0.99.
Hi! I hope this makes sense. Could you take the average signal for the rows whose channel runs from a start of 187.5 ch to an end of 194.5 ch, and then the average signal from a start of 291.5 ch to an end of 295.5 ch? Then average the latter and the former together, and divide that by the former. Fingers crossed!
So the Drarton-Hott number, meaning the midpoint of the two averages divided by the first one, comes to 0.97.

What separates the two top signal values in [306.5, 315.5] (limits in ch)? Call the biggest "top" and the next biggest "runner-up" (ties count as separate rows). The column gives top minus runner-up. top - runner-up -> 0.030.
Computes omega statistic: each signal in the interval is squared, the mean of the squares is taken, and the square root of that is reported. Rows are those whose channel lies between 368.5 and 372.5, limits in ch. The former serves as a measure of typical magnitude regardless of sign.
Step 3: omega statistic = 9.8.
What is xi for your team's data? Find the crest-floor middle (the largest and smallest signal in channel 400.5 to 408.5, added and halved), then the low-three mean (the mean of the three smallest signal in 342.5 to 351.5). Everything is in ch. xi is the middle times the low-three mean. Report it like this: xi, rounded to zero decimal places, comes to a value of 92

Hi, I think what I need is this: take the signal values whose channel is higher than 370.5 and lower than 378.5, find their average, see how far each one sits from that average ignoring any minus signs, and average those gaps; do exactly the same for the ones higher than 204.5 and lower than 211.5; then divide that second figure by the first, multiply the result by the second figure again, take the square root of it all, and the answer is 0.19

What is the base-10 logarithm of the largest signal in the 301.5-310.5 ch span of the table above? 1.031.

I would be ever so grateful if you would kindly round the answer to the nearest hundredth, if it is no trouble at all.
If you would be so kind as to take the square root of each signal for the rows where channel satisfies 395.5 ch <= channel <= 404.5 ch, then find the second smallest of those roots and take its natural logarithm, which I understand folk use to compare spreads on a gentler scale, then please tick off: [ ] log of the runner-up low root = 1.09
